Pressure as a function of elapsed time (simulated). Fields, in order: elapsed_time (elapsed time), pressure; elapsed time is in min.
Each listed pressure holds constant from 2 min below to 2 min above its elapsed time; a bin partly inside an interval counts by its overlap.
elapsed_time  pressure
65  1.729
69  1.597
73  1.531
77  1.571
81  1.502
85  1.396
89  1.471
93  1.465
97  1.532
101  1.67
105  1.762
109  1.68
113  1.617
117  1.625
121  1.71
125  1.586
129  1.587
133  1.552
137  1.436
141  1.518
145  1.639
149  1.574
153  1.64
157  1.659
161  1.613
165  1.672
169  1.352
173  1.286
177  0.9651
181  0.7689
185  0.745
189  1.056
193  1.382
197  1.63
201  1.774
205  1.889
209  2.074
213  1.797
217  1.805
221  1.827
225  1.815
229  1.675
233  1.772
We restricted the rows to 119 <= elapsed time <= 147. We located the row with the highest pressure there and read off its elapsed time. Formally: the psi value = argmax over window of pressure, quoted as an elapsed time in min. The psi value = 121 min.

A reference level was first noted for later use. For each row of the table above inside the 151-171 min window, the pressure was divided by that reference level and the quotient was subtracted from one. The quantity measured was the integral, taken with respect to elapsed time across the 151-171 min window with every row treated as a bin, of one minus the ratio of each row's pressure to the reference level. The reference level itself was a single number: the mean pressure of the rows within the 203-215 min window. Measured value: 3.5 min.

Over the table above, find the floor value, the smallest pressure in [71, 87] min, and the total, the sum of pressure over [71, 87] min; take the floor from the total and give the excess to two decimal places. 4.60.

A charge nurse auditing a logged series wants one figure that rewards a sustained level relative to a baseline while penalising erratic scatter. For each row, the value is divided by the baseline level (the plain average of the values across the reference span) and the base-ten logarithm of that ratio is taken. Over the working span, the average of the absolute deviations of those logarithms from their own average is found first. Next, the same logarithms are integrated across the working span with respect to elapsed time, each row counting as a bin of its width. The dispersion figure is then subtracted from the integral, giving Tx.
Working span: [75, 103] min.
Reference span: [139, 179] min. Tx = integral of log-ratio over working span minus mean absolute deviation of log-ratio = 0.2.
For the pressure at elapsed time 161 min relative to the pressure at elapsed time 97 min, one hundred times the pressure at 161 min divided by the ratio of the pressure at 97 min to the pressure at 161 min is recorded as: 170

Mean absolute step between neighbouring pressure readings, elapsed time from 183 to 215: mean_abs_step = 0.23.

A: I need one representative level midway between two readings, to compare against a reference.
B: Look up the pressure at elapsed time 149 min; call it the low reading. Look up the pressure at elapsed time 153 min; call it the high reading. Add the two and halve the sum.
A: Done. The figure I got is 1.61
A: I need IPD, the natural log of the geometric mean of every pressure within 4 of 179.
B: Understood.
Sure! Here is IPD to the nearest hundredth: -0.15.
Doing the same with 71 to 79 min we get 0.44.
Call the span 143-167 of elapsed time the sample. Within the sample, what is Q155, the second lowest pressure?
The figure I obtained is 1.613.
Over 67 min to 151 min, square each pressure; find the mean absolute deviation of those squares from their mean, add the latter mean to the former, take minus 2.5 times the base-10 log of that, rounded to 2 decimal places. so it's -1.08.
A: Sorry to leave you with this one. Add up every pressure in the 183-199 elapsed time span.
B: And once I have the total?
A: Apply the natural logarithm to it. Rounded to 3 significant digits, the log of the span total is 1.57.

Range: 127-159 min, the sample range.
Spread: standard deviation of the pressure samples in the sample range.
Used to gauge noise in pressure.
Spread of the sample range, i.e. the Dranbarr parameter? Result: 0.07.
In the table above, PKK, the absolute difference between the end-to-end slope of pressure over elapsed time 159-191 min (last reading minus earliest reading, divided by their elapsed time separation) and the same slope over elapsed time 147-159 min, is 0.031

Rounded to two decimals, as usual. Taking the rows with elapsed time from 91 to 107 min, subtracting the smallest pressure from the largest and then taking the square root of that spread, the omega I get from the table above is 0.54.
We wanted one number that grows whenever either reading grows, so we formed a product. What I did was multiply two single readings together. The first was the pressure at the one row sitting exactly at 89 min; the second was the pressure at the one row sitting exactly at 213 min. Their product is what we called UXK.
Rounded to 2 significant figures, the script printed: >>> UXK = 2.6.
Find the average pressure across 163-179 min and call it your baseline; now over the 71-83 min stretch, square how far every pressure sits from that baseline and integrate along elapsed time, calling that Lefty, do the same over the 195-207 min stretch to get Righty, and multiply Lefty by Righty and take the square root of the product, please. 1.2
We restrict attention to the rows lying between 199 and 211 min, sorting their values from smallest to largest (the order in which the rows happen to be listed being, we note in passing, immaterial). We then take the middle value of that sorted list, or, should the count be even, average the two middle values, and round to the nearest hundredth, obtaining 1.89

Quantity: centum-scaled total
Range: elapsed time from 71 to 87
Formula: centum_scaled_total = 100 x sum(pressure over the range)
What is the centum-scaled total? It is 600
